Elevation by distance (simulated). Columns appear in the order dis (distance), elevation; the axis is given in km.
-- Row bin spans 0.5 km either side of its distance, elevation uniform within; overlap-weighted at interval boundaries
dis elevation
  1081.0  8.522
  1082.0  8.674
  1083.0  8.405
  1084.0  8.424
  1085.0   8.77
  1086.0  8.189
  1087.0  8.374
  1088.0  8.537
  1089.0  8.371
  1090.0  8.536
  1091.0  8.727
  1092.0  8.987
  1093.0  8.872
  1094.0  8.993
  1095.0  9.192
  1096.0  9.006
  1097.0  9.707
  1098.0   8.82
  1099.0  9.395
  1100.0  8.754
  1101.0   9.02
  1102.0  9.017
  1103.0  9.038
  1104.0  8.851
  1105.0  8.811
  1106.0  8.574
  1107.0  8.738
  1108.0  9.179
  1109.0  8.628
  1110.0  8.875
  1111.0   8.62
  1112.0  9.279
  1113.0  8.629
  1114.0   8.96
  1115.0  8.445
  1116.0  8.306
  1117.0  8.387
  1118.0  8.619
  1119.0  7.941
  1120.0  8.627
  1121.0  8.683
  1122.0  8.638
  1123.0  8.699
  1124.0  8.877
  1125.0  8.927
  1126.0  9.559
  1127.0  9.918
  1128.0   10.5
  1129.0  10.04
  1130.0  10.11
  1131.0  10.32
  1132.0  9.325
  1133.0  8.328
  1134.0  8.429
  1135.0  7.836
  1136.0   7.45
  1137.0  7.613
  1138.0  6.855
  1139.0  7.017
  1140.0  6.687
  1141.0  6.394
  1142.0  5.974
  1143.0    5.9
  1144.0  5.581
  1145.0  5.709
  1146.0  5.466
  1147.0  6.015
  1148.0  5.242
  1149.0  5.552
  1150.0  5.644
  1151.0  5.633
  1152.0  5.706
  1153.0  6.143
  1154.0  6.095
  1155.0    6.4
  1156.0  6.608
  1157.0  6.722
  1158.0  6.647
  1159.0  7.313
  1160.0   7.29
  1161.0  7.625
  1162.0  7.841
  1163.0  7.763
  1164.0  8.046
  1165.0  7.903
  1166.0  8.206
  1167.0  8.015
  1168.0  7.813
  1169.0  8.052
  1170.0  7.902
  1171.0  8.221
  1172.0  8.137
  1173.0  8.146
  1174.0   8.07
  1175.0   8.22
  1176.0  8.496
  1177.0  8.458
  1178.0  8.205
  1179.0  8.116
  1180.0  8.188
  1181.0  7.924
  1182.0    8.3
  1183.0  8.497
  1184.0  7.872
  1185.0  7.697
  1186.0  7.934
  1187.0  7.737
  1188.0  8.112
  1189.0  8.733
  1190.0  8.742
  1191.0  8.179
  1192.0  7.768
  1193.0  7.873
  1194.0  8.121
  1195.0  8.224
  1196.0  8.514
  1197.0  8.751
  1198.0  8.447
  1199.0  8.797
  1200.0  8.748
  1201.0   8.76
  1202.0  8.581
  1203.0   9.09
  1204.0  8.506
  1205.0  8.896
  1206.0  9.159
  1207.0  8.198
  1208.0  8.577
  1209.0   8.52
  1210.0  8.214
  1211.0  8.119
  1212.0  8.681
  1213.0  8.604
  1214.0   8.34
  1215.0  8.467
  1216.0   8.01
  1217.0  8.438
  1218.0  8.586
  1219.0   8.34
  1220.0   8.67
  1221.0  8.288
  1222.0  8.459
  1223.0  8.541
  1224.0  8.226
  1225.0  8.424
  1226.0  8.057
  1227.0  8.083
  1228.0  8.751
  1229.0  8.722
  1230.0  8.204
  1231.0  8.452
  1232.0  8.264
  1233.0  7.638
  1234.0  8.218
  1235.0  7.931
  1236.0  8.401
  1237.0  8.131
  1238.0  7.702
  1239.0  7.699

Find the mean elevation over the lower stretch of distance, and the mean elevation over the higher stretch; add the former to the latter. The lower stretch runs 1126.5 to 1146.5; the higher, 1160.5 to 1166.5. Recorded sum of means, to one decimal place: 15.7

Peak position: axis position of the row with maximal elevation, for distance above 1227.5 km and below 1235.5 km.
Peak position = 1228.0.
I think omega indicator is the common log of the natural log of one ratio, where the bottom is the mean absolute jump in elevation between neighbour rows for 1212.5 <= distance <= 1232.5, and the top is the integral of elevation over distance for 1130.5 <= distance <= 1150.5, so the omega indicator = 0.794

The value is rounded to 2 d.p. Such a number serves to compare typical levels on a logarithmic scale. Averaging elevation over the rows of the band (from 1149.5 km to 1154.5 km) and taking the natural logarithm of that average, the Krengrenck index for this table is 1.77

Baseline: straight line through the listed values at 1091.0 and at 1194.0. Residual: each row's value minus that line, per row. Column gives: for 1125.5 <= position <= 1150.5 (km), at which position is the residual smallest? 1148.0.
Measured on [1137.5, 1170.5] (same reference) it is 1148.0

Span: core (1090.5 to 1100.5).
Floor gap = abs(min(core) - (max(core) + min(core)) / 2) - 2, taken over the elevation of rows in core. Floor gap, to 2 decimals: -1.51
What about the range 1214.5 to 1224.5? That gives -1.67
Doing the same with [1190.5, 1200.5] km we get -1.49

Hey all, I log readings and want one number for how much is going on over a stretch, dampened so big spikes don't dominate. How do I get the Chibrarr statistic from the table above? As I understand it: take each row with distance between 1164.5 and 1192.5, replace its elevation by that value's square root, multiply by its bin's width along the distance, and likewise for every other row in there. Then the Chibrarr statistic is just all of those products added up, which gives 80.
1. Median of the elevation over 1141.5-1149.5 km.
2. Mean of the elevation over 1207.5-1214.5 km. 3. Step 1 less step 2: -2.8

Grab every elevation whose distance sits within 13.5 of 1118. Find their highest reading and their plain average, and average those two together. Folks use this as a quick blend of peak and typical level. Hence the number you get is 9.7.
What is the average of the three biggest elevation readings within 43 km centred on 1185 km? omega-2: 9.0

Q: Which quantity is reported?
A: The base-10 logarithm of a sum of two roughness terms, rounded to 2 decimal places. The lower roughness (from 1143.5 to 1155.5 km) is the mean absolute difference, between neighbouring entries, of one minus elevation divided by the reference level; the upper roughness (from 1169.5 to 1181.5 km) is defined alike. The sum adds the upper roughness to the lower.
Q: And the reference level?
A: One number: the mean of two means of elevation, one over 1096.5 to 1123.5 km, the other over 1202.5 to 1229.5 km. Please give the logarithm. -1.31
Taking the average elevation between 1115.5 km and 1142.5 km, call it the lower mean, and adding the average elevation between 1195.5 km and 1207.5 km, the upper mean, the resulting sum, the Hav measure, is 17.2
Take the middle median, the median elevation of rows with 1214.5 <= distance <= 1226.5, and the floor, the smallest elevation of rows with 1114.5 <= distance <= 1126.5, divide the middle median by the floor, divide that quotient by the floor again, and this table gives 0.13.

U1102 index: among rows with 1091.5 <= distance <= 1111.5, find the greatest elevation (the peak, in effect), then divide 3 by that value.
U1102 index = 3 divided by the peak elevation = 0.31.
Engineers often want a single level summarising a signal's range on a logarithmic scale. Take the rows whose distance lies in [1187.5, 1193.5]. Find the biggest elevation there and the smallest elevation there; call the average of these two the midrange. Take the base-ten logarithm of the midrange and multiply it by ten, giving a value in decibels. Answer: 9.17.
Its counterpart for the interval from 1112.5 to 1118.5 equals 9.36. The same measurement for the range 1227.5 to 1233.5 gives 9.14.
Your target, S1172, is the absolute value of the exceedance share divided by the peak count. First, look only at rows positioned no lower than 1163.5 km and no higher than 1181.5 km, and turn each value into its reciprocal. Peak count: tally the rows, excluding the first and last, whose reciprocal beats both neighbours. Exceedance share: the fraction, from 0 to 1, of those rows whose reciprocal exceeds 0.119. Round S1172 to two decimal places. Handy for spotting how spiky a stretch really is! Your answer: 0.15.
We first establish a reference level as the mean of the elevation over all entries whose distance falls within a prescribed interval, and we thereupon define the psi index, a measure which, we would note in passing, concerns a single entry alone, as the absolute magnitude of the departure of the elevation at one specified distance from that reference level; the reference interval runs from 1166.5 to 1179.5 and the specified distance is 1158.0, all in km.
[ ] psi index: 1.50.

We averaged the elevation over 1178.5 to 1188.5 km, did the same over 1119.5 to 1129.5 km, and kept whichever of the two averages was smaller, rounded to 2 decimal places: 8.04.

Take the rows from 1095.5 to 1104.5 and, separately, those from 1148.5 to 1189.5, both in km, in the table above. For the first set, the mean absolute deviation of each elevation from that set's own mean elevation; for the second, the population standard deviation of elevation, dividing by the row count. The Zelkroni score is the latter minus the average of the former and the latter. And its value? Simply 0.34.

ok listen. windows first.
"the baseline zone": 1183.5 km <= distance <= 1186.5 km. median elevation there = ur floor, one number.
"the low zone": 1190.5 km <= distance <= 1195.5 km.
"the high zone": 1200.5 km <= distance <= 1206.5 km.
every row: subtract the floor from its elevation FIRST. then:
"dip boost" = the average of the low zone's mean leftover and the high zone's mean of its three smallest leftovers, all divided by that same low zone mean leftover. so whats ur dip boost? 2.8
